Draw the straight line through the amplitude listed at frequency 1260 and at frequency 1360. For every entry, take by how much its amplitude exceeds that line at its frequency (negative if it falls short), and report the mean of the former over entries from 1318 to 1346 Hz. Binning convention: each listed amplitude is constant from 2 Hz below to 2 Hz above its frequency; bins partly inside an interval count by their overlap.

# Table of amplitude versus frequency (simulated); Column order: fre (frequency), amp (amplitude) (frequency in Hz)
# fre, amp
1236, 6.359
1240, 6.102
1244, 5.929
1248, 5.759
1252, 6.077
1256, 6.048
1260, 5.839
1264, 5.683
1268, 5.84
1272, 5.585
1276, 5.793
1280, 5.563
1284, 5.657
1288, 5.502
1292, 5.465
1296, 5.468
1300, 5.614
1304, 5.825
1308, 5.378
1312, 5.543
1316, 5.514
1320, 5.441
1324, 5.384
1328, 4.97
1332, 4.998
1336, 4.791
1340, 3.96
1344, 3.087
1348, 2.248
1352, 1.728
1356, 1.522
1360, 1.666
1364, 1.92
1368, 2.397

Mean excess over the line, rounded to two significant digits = 1.8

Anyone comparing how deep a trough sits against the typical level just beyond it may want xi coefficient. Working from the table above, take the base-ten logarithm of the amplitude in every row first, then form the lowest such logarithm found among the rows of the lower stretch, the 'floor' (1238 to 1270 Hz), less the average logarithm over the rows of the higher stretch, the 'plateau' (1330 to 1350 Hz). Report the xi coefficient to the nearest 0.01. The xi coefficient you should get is 0.19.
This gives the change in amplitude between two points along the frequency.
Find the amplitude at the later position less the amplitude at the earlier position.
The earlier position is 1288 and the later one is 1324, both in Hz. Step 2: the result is -0.12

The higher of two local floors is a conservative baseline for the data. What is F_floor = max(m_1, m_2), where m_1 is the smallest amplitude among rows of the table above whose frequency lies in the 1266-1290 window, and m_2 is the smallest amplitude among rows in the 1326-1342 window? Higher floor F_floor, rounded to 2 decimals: 5.50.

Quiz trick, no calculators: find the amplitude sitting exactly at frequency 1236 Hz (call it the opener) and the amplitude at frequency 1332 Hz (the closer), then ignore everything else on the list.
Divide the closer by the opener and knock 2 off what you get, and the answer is -1.21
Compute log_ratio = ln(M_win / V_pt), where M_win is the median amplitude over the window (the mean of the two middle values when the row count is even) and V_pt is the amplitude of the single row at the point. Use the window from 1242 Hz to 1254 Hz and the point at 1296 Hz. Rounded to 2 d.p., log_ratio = 0.08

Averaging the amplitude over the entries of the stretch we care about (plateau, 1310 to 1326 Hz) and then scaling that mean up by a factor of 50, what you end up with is 274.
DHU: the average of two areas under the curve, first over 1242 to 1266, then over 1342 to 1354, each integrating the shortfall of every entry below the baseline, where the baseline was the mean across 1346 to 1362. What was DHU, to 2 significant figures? -53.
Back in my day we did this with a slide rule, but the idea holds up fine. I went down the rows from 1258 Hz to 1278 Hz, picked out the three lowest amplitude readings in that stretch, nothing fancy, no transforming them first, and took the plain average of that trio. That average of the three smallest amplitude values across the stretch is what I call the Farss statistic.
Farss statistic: 5.69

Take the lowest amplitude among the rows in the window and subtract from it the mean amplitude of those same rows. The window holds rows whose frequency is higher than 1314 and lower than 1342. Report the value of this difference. -1.05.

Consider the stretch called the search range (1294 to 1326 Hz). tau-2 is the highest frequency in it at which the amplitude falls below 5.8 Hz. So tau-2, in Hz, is 1324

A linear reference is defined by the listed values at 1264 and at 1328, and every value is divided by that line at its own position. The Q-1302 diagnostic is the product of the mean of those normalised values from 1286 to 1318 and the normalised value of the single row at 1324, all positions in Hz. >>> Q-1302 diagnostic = 1.13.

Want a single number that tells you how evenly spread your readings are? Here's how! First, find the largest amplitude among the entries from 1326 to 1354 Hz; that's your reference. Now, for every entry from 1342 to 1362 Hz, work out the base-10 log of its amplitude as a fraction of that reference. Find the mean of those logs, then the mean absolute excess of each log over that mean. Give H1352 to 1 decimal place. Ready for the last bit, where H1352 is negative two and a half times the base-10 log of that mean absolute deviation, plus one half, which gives 3.0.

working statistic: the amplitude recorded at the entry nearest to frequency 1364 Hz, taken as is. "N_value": 1.92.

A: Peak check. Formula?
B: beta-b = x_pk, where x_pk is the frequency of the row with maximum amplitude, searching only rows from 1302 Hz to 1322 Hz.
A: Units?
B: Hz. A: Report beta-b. 1304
